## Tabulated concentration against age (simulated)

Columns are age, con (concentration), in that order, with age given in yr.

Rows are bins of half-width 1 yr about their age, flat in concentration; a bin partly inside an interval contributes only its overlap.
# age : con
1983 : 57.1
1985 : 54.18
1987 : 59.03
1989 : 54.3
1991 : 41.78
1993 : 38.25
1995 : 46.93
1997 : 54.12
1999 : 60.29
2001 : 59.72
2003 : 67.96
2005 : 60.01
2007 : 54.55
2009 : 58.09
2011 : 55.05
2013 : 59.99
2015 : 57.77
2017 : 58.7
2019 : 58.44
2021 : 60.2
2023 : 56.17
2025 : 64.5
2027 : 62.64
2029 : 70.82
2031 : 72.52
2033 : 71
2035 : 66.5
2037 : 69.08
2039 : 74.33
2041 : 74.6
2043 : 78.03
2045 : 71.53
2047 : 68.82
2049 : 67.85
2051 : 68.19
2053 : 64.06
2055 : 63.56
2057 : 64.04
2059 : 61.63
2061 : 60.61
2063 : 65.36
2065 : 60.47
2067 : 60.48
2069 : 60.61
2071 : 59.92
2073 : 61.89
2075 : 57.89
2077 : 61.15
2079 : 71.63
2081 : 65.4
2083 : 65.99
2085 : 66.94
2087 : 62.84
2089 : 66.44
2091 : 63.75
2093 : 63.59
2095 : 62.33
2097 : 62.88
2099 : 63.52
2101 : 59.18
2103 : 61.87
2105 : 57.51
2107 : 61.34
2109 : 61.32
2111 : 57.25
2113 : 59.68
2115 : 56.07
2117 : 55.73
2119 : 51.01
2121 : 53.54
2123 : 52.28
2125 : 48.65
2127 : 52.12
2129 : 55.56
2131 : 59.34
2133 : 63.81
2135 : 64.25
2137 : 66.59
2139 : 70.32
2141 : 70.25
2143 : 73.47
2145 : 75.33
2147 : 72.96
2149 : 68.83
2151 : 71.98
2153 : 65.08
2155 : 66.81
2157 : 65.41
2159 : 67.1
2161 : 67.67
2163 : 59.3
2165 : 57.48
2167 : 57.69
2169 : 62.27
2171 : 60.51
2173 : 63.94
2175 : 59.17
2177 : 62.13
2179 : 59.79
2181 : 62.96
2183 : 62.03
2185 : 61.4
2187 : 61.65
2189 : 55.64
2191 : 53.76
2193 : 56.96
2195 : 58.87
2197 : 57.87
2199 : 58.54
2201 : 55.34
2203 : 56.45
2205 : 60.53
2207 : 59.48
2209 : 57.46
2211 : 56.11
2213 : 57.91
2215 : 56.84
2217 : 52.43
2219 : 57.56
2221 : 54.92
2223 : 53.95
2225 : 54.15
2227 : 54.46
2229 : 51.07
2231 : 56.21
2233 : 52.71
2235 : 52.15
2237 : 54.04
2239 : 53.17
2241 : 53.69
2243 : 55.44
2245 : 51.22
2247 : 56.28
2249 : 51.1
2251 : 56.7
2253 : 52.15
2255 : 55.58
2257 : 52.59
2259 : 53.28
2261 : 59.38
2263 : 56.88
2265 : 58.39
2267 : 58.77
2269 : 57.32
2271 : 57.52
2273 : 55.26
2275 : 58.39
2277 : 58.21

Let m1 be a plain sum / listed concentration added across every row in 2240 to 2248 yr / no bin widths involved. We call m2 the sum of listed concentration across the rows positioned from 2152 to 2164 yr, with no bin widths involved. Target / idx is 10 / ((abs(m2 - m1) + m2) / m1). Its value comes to 3.8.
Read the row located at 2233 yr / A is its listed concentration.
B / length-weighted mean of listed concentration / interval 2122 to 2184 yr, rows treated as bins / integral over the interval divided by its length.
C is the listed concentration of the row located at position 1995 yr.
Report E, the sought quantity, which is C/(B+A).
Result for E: 0.40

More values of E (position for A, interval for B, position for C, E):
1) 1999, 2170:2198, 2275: 0.49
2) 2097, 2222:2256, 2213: 0.50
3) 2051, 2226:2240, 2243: 0.46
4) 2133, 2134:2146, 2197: 0.43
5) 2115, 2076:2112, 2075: 0.49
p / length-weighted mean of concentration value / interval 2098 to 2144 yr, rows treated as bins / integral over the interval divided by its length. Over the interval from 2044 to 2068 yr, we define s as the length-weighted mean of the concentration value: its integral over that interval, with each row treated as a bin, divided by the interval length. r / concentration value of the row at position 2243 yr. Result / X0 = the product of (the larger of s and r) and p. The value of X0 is 3868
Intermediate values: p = 60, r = 55.44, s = 65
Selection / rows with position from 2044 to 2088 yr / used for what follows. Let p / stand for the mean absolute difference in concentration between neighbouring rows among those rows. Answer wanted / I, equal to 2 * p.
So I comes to 5.2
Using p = 2.60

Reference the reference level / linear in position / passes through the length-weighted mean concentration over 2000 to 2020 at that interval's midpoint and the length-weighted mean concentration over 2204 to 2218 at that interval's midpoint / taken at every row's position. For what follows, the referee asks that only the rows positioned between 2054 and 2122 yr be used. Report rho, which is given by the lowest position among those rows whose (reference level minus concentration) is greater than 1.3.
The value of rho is 2115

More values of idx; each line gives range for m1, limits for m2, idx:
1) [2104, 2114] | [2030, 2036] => 10.0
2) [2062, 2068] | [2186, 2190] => 10.0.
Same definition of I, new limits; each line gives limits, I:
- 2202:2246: 4.5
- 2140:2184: 5.8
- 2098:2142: 5.7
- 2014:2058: 5.7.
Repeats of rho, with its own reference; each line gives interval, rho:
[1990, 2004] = 1991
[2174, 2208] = 2189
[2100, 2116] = 2115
